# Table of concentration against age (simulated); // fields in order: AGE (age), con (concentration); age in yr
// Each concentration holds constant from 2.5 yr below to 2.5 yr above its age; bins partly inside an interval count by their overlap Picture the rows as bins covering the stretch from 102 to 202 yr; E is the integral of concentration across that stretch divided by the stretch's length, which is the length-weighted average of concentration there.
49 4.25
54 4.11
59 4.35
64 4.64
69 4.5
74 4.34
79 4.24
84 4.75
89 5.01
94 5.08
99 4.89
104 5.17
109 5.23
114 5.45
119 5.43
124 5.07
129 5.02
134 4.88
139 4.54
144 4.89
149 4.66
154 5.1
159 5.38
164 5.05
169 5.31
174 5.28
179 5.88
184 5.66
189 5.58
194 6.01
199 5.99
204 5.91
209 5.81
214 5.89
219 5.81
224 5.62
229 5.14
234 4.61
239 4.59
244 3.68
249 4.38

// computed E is 5.28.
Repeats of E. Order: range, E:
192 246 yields 5.38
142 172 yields 5.07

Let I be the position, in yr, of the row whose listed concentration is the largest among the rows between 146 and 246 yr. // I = 194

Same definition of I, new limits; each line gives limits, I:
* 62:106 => 104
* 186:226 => 194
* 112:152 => 114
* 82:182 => 179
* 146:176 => 159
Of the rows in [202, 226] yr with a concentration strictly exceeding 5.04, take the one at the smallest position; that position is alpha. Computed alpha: 204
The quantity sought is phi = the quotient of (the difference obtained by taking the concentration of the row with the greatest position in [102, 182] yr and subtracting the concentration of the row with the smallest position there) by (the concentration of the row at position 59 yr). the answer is 0.163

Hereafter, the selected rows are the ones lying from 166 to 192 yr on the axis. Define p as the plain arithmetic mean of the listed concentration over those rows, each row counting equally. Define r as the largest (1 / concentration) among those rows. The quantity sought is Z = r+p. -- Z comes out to 5.73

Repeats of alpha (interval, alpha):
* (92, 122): 94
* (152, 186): 154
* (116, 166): 119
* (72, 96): 94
